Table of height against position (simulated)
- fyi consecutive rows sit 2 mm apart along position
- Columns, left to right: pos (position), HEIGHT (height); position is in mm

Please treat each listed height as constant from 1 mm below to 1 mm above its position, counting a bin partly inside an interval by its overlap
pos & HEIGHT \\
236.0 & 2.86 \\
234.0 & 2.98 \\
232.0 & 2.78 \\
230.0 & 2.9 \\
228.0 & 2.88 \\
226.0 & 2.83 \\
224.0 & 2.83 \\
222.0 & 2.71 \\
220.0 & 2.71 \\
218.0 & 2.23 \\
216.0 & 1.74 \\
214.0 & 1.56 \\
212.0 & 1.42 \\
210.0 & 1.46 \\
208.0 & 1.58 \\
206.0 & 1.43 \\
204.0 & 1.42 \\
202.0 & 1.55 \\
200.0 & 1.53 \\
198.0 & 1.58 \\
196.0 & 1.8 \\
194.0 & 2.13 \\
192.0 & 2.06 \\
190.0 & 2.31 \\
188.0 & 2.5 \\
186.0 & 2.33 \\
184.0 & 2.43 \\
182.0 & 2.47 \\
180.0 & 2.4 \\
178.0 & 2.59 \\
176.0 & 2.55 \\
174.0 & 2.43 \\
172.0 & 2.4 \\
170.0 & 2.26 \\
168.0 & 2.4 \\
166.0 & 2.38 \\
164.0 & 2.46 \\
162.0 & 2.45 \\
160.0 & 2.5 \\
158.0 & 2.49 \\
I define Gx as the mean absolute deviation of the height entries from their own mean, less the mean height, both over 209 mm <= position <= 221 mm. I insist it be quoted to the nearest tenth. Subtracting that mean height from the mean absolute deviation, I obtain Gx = -1.4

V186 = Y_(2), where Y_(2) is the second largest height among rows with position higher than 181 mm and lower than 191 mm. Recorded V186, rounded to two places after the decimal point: 2.47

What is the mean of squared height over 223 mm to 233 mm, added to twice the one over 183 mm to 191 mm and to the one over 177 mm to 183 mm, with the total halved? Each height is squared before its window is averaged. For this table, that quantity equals 12.9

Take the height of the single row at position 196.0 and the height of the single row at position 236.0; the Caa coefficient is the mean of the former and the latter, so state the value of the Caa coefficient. 2.33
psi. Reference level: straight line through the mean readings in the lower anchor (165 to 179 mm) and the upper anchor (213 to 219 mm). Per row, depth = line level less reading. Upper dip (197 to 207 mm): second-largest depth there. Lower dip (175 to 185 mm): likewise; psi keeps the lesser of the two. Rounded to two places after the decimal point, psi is -0.16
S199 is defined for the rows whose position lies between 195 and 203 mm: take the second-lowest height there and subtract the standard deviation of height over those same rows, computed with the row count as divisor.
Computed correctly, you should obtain 1.4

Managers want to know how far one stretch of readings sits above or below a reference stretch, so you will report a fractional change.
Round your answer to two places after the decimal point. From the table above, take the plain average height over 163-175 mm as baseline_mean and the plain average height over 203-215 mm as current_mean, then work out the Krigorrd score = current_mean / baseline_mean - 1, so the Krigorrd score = -0.38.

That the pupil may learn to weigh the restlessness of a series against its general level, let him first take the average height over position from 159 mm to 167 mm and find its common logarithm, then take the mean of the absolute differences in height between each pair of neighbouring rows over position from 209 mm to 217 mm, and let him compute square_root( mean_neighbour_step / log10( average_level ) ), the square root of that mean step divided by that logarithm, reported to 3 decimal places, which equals 0.556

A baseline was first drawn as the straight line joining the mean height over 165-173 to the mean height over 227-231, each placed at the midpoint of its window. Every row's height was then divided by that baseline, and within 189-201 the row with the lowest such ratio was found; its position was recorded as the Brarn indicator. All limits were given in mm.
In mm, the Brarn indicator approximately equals 200.0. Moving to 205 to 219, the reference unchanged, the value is 212.0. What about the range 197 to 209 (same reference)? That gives 204.0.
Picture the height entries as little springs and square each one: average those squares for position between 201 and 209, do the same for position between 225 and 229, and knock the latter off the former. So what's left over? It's -5.9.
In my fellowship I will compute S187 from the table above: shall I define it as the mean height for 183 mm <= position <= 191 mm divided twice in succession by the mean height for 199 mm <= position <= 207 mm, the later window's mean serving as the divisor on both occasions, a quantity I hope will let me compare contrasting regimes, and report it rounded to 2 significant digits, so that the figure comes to 1.1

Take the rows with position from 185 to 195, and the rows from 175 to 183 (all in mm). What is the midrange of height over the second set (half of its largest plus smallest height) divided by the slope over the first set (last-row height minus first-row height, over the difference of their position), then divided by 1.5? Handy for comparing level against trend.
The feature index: -67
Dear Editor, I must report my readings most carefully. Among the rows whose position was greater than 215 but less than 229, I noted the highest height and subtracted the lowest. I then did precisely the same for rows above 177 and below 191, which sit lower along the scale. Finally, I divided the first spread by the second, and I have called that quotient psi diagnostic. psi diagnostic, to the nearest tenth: 4.1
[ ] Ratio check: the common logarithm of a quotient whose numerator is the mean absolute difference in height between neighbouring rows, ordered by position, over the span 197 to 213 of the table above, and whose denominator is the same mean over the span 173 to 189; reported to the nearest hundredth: -0.15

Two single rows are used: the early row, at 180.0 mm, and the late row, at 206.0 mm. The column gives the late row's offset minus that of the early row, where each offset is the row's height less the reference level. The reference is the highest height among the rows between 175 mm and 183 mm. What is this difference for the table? -1.0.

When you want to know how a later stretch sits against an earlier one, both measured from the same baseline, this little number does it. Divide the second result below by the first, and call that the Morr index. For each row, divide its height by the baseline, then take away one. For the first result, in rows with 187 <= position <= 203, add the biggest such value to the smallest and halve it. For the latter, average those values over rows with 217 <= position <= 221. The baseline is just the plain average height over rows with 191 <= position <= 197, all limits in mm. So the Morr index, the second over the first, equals 26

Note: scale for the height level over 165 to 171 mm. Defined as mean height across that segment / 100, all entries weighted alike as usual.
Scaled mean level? 0.023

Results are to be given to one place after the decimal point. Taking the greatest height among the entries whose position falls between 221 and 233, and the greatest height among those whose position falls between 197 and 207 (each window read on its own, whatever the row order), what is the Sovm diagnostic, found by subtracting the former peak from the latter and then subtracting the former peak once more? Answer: -4.2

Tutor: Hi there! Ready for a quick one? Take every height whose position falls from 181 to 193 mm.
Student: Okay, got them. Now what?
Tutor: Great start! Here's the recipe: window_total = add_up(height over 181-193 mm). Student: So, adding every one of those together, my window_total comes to 14.1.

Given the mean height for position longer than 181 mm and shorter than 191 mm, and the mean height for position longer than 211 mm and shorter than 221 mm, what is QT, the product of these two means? 5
